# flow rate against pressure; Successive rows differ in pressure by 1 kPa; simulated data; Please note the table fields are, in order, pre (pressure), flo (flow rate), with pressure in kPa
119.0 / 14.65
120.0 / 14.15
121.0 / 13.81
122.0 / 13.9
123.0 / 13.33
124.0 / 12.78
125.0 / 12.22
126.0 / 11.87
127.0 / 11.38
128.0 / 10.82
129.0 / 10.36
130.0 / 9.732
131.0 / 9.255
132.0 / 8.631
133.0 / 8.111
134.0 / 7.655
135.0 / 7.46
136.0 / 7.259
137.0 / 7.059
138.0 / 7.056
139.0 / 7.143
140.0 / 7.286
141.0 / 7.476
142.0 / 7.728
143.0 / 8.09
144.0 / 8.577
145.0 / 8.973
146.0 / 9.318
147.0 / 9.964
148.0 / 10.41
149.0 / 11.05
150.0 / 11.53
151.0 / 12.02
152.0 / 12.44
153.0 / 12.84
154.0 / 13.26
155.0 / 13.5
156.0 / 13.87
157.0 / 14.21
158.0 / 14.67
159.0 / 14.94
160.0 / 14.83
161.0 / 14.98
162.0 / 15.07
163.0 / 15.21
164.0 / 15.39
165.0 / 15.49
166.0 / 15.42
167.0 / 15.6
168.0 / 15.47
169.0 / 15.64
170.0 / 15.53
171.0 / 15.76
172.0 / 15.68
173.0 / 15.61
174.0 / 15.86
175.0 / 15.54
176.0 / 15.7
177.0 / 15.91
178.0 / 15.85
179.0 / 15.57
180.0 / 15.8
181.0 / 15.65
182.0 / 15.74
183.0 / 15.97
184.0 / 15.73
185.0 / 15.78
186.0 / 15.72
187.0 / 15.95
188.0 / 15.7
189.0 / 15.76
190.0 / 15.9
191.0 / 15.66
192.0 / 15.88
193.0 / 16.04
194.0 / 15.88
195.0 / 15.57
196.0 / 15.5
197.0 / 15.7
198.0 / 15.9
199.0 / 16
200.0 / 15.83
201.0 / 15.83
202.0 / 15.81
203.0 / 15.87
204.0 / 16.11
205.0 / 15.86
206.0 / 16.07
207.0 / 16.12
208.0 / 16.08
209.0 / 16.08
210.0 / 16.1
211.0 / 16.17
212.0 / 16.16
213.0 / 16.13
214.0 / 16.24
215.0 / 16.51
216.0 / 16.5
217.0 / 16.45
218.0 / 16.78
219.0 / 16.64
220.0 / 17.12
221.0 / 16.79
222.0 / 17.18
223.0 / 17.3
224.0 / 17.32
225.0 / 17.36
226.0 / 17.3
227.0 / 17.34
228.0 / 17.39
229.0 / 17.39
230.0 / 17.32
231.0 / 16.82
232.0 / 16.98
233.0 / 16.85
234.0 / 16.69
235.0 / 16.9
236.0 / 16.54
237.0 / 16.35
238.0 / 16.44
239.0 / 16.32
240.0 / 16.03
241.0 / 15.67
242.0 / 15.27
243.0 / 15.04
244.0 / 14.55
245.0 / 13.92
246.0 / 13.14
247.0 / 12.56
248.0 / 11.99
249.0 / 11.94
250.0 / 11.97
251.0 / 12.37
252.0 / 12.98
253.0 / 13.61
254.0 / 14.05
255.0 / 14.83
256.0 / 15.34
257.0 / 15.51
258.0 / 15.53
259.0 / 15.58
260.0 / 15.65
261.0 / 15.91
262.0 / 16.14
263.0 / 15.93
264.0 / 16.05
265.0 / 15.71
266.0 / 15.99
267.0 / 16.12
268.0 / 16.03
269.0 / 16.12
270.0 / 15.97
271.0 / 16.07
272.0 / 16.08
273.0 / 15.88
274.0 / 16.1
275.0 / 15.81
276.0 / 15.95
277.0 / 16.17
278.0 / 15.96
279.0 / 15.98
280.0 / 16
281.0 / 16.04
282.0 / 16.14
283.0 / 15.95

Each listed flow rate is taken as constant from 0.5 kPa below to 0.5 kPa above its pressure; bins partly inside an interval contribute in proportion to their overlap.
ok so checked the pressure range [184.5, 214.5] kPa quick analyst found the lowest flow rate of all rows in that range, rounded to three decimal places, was 15.500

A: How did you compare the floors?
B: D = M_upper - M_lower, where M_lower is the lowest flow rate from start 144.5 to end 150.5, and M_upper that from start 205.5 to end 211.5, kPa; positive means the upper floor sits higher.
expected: 7.1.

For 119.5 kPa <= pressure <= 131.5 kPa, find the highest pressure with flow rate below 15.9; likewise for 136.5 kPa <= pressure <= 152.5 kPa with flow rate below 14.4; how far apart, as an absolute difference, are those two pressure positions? 21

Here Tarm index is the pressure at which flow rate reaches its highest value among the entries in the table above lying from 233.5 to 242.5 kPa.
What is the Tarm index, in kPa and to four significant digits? 235.0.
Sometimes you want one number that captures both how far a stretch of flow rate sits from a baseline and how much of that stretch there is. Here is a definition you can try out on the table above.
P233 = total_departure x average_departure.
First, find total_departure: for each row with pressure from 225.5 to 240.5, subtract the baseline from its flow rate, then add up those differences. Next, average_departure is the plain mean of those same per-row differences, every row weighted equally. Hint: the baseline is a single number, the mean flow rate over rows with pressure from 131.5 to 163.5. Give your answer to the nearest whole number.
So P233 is 565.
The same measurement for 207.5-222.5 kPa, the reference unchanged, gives 497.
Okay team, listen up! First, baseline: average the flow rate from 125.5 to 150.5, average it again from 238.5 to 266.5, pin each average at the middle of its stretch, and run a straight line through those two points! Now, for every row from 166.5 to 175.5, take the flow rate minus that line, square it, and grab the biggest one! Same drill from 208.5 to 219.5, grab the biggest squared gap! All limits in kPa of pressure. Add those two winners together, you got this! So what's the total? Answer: 41.9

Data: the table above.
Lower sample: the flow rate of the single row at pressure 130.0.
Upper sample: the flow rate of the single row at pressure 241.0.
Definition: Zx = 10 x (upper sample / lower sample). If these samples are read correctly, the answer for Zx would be 16.1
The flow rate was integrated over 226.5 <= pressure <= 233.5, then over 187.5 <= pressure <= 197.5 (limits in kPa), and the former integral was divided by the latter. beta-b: 0.8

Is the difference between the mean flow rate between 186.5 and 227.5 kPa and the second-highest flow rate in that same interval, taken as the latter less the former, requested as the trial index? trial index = 1.1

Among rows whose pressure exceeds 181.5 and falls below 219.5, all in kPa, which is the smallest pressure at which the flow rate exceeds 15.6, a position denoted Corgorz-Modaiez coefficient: 182.0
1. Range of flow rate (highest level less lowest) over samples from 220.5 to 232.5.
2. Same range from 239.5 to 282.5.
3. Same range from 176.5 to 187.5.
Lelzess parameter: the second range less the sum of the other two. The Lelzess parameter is 3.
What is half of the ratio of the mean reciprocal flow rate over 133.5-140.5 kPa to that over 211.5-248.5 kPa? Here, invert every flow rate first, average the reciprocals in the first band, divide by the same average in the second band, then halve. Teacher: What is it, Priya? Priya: 1.1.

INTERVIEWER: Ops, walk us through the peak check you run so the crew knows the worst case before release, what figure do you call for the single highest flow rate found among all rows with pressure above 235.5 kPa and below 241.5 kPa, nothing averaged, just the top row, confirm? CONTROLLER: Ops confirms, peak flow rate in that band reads 16.54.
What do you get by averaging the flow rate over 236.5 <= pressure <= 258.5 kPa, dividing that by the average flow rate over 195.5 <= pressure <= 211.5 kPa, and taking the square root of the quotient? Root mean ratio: 0.95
